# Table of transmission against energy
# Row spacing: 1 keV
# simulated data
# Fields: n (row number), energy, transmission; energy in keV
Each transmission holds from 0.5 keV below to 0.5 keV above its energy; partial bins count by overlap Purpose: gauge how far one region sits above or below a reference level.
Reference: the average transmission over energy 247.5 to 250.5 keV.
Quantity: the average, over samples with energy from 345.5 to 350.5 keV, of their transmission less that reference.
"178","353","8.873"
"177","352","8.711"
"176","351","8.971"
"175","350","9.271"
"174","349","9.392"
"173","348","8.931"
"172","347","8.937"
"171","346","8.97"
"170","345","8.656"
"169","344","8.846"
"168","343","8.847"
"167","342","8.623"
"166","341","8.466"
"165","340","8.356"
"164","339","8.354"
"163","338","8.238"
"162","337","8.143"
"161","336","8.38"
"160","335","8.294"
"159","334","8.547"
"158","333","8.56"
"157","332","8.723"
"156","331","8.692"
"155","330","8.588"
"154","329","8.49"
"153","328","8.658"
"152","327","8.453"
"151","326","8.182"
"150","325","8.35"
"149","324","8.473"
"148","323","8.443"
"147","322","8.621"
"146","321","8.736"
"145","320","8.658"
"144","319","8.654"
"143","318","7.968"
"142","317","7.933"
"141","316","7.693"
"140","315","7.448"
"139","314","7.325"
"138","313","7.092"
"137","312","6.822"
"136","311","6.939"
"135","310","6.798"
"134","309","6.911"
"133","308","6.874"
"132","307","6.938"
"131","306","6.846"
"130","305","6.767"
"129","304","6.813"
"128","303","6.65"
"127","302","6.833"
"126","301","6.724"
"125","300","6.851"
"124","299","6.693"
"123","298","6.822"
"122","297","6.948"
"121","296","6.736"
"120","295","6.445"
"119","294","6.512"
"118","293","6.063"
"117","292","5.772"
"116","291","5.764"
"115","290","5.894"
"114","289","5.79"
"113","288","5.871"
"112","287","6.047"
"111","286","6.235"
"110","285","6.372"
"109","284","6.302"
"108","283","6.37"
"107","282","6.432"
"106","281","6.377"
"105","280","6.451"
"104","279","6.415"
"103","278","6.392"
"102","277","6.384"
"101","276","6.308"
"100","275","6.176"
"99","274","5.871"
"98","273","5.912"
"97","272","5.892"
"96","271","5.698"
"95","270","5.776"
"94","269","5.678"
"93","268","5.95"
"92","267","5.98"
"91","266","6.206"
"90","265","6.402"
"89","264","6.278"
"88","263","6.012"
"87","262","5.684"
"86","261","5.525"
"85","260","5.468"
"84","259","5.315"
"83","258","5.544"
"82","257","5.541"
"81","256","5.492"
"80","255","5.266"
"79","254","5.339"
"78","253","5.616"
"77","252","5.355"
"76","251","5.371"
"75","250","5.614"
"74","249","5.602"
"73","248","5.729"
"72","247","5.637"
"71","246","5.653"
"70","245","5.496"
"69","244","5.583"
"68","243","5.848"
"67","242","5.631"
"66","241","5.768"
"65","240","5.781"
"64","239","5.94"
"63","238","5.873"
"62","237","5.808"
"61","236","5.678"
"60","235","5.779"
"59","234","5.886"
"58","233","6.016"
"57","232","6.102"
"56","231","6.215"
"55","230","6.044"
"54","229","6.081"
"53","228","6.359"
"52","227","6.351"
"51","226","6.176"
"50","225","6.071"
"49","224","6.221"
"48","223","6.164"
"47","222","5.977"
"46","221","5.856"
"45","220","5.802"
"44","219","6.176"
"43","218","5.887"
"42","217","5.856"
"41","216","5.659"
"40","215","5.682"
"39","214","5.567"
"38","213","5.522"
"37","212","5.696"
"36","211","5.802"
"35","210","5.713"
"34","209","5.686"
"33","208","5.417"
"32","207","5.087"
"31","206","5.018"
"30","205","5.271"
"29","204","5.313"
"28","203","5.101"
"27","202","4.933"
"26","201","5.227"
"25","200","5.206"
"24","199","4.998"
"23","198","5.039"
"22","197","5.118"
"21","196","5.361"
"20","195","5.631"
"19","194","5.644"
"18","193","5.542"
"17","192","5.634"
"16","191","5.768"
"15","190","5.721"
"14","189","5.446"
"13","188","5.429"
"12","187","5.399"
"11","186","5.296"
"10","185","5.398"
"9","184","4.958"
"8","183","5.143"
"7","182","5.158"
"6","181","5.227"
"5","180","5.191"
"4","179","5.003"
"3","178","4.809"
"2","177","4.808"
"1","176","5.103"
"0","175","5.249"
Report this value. 3.5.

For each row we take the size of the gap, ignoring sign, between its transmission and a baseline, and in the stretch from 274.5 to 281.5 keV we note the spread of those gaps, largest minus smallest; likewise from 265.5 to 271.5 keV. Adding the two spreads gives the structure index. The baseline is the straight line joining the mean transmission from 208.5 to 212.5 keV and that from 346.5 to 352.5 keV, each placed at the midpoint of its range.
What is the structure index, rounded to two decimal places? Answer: 0.79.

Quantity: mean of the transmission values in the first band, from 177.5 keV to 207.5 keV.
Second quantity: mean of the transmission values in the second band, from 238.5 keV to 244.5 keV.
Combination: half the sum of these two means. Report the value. 5.5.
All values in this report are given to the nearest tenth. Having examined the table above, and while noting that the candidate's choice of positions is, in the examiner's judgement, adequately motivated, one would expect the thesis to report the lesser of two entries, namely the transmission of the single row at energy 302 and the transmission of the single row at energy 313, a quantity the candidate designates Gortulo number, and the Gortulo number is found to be 6.8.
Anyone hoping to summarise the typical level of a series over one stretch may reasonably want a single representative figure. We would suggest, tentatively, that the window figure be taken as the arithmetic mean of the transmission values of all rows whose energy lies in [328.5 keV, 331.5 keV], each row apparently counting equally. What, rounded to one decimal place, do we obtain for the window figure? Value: 8.6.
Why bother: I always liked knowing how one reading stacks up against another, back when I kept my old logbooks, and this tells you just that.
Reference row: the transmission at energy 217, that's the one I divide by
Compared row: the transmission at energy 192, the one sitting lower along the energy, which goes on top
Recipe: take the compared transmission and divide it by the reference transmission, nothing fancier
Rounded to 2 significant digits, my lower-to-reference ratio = 0.96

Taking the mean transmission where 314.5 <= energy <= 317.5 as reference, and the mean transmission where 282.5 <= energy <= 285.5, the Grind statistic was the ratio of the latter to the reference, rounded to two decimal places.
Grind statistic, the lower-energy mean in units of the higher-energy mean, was 0.83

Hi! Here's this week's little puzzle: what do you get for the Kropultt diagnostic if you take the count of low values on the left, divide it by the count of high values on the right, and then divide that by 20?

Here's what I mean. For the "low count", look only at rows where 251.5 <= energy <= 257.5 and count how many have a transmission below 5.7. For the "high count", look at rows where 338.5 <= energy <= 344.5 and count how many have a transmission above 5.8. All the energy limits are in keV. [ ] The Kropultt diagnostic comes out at 0.050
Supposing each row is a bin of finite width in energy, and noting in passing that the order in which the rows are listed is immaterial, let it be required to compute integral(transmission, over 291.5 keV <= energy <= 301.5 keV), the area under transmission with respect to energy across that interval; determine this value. 66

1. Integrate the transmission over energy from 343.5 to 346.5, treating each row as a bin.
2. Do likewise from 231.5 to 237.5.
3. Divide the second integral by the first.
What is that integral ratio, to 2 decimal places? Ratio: 1.33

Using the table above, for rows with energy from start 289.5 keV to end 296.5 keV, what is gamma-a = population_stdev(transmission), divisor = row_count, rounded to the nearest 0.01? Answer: 0.36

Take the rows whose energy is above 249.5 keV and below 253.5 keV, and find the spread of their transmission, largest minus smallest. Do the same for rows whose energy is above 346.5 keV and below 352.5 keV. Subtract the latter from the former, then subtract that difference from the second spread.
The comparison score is 1.1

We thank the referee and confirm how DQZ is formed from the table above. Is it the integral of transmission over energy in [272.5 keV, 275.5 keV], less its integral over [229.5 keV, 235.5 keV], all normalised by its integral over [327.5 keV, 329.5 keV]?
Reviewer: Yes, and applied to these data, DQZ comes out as -1.1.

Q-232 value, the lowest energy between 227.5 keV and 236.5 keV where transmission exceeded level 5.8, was 228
